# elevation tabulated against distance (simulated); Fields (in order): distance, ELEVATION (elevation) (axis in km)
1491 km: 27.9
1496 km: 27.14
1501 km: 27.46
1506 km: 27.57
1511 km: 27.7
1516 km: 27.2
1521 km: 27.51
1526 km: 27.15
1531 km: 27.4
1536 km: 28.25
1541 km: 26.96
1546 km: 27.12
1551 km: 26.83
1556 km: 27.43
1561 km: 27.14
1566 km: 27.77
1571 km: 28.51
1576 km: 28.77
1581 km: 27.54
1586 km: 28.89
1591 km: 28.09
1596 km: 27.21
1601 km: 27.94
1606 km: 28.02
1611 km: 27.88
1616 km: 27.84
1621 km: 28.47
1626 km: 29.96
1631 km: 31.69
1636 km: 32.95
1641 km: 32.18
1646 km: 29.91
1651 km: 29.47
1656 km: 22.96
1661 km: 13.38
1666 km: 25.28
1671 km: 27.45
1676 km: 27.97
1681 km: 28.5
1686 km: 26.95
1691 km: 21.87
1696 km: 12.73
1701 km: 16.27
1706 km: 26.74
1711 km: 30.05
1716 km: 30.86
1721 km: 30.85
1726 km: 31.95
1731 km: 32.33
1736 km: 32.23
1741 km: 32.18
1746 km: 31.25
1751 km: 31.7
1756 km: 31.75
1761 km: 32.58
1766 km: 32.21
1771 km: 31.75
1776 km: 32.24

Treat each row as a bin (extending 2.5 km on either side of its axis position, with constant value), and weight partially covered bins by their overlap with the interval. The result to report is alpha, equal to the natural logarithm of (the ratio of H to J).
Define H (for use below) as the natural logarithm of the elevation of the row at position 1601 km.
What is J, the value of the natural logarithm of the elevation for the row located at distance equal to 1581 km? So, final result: 0.00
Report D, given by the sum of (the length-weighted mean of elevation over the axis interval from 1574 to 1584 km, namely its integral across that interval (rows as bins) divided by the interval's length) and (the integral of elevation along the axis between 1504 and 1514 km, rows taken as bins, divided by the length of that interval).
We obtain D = 55.8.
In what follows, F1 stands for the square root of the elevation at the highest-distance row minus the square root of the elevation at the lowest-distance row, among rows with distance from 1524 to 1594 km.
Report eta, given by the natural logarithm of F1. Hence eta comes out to -2.4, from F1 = 0.09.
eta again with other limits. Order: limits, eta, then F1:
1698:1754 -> 0.5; 1.60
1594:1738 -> -0.8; 0.46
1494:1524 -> -3.3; 0.04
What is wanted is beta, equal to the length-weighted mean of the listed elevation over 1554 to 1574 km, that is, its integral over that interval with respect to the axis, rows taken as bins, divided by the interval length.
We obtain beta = 27.7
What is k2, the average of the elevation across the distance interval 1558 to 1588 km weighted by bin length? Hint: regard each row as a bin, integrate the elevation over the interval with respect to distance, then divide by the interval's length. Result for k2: 28.1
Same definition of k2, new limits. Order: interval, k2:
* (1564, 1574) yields 28.2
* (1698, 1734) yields 28.3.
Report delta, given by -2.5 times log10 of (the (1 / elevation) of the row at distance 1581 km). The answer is 3.60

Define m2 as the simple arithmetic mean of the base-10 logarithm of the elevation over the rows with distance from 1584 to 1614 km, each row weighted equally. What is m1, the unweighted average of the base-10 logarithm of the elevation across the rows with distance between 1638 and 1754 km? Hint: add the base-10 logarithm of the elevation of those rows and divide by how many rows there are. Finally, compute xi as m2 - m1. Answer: 0.026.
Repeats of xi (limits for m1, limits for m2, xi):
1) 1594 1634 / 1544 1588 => -0.013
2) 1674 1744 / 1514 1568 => 0.015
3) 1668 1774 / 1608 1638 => 0.028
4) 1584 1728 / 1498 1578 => 0.018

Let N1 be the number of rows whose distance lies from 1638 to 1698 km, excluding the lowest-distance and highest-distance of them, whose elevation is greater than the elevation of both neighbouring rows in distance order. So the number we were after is 1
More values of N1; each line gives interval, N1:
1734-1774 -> 1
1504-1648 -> 9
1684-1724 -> 1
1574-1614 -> 2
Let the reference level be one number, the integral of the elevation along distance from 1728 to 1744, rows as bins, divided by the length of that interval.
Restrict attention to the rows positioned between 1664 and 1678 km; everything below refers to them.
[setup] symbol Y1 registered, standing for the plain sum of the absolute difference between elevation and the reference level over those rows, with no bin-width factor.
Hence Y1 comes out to 16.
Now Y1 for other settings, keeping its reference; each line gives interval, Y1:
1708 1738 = 5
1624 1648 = 6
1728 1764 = 2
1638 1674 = 45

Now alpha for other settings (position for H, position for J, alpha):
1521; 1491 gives 0.00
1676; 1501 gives 0.01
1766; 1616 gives 0.04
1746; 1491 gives 0.03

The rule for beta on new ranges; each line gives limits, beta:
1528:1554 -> 27.3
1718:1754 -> 31.8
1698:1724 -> 26.8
